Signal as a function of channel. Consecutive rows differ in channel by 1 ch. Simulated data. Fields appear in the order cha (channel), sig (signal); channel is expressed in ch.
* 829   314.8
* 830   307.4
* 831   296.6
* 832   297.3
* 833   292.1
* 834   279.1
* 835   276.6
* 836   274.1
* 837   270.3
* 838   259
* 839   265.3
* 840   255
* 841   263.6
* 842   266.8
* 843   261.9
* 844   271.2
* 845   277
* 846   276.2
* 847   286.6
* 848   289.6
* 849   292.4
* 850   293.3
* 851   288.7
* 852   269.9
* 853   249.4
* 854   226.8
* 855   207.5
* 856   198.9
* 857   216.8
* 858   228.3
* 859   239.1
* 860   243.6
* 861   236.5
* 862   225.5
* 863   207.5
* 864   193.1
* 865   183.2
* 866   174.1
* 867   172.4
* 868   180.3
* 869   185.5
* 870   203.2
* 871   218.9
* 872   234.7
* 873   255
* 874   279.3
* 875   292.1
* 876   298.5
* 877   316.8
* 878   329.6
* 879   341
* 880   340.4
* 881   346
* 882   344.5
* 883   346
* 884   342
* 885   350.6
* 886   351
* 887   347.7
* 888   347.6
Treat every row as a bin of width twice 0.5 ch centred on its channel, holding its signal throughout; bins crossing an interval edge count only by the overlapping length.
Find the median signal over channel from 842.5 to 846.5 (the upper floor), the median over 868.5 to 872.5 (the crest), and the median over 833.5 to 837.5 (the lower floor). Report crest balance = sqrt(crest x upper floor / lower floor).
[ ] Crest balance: 14.5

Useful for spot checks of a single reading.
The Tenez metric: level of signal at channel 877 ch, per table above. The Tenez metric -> 316.8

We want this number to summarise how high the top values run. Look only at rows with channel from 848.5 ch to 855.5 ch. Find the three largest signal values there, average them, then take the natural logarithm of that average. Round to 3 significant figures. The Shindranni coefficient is 5.67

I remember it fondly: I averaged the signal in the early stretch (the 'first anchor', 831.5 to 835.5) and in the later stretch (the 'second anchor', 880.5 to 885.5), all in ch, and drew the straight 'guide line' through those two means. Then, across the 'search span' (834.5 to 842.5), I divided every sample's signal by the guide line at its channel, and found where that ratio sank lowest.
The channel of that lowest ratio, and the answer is 840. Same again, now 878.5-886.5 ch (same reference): 884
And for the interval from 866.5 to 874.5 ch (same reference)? 867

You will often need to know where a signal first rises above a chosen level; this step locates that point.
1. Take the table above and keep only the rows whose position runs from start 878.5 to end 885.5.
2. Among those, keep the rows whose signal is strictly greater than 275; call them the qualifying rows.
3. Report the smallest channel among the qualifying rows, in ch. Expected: 879 ch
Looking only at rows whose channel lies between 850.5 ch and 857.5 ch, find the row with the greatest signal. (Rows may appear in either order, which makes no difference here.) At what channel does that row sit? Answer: 851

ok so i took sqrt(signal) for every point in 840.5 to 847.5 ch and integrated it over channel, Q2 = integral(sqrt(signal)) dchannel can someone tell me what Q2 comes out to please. 115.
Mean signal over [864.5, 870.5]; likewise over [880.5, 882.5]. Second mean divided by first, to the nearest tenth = 1.9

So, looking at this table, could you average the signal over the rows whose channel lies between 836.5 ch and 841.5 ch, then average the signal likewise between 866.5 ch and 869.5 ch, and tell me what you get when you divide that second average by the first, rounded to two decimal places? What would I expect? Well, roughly 0.68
